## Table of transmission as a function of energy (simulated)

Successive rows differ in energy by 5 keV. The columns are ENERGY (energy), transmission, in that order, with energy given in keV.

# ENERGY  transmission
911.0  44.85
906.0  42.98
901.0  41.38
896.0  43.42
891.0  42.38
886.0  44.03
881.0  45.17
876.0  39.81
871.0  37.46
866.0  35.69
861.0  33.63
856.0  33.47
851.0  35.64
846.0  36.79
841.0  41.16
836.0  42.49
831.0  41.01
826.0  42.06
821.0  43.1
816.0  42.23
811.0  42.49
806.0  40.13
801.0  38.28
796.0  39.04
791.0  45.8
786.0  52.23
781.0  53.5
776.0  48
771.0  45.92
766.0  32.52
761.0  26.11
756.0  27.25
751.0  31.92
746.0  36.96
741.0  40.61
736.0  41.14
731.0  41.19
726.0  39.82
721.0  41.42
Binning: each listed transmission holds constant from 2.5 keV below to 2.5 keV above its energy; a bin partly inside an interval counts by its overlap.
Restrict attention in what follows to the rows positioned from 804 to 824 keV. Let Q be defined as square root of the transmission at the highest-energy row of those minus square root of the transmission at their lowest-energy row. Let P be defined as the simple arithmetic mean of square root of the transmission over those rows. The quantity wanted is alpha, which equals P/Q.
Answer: 28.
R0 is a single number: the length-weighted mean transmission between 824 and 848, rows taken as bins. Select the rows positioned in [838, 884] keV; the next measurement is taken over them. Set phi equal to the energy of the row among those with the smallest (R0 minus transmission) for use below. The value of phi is 881.0 keV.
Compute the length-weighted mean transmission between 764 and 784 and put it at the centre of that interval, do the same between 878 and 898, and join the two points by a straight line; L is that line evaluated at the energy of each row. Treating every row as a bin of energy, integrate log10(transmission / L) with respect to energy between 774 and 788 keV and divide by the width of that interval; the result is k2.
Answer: 0.053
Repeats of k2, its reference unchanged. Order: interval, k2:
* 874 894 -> -0.008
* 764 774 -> -0.063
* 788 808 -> -0.042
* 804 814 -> -0.035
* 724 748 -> -0.062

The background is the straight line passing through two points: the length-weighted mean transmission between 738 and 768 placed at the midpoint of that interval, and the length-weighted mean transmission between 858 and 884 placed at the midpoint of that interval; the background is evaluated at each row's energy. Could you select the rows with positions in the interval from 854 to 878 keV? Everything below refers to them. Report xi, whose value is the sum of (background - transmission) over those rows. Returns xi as 11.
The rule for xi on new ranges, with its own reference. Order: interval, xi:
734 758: -16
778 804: -56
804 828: -31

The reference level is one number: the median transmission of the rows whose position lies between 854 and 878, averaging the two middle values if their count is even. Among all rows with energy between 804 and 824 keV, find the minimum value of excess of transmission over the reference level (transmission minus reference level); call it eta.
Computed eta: 4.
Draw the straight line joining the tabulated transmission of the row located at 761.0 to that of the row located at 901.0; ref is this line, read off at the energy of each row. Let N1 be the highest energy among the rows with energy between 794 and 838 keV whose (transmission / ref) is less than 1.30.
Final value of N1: 836.0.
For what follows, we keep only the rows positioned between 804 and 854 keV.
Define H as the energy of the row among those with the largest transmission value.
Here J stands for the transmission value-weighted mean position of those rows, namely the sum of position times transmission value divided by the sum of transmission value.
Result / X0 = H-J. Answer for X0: -7.0 keV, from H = 821.0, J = 828.0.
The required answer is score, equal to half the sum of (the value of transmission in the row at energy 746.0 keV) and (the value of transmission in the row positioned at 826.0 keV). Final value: 39.5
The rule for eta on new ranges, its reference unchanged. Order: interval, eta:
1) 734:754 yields -4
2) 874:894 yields 4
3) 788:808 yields 3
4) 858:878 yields -2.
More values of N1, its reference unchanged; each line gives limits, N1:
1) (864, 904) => 901.0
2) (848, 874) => 871.0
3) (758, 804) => 801.0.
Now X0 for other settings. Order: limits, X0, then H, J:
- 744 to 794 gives 9.8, 781.0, 771.2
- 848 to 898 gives 6.1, 881.0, 874.9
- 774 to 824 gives -16.4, 781.0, 797.4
